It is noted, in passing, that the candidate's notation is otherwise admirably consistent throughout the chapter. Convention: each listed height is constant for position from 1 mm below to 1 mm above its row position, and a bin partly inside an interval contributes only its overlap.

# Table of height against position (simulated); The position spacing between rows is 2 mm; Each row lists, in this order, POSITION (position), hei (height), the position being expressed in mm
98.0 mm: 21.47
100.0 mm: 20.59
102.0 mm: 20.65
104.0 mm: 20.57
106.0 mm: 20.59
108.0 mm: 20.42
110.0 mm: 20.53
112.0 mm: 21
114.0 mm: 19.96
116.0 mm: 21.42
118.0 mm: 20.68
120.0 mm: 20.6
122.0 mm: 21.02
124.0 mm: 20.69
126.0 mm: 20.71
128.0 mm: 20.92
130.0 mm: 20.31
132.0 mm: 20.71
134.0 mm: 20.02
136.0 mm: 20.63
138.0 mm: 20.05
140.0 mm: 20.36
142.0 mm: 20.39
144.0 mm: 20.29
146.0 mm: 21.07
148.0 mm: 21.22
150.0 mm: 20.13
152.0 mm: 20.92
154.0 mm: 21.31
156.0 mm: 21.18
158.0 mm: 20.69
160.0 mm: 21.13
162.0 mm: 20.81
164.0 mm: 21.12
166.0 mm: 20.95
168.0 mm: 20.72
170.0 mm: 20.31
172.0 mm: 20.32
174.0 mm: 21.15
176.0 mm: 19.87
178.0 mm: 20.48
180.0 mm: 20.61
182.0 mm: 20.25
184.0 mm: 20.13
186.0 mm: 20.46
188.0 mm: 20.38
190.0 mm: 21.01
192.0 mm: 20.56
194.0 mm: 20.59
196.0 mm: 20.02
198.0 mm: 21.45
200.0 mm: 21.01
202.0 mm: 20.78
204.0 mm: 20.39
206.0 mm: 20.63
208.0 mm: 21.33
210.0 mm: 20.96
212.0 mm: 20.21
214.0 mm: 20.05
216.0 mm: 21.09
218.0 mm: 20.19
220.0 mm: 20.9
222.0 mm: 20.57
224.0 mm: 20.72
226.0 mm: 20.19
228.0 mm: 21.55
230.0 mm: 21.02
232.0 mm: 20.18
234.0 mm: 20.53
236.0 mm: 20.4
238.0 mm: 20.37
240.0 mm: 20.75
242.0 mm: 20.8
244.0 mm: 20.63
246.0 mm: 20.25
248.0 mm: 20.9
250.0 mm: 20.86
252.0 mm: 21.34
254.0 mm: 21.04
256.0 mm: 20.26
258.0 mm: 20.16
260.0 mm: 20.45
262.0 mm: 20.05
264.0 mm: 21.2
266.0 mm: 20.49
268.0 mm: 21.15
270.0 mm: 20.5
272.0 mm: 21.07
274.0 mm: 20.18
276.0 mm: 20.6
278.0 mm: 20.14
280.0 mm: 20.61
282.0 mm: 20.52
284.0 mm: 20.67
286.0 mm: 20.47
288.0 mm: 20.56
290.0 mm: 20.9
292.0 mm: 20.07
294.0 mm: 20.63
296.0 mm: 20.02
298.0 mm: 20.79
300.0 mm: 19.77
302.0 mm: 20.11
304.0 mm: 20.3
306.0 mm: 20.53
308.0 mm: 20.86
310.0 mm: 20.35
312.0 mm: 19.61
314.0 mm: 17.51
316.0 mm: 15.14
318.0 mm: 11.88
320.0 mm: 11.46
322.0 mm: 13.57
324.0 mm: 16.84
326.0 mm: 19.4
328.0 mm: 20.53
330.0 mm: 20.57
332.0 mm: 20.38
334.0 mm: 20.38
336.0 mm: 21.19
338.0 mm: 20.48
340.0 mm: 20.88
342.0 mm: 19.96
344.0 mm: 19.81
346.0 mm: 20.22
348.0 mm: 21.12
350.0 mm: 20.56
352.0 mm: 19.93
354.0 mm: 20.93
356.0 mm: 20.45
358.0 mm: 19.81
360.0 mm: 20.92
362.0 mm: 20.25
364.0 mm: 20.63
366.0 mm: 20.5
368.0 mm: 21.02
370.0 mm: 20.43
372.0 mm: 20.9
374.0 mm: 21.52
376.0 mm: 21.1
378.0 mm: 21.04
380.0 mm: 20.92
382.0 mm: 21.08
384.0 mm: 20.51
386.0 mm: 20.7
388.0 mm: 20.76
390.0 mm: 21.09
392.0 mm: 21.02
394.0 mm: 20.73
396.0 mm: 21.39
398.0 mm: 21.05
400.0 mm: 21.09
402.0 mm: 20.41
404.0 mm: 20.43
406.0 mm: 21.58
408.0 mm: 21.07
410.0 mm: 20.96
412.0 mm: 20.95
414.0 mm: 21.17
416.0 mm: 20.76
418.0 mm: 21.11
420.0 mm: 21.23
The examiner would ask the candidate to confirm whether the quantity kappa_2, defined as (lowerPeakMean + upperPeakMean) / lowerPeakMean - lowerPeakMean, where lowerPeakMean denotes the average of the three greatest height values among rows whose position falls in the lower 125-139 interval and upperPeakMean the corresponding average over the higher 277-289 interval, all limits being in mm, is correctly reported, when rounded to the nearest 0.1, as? -18.8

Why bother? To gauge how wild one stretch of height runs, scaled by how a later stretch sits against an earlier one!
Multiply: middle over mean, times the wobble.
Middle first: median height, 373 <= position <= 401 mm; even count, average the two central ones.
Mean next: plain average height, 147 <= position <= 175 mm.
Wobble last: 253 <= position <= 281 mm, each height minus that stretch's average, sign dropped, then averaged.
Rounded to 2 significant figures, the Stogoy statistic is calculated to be 0.33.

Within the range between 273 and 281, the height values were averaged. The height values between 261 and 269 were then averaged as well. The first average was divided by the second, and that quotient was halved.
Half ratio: 0.492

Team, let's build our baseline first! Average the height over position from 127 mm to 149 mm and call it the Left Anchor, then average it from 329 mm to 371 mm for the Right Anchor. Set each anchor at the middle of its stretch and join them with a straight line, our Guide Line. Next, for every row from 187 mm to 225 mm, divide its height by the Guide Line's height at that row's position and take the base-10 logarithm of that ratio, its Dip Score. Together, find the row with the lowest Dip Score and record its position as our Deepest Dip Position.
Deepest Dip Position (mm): 196.0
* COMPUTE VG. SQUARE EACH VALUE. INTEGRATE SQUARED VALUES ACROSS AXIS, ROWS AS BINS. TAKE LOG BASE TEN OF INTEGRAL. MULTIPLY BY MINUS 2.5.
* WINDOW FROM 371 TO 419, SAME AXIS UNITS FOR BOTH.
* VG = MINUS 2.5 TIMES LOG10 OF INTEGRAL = -10.8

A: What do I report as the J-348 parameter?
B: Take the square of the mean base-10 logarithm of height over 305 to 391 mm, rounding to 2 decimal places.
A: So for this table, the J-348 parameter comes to 1.67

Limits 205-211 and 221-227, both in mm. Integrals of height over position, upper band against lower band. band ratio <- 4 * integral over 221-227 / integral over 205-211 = 3.91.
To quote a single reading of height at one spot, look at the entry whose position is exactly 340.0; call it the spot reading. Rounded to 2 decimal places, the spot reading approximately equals 20.88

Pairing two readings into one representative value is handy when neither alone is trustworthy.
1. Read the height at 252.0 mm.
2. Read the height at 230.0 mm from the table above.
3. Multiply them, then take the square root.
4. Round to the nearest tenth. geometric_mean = 21.2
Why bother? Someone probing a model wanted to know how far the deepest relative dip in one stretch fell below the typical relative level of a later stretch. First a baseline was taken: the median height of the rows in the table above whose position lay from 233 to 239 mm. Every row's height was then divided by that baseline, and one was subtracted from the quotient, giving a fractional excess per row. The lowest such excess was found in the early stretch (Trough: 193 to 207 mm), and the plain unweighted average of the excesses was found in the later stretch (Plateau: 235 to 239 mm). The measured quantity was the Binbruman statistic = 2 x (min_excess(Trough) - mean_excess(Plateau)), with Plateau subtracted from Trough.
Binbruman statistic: -0.036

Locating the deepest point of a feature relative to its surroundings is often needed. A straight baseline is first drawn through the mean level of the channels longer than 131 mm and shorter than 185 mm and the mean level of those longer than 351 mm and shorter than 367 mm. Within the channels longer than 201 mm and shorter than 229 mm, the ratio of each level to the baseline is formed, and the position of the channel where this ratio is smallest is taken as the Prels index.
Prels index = 214.0 mm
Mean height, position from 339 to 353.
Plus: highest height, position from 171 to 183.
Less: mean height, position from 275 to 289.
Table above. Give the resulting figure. 21.0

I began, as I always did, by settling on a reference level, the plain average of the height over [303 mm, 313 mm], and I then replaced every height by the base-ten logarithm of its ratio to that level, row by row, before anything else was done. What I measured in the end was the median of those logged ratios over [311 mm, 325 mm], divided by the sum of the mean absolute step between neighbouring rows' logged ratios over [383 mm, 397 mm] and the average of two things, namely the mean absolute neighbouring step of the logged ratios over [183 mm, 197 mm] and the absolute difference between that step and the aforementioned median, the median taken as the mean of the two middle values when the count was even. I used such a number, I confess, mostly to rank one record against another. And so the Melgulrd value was -1.7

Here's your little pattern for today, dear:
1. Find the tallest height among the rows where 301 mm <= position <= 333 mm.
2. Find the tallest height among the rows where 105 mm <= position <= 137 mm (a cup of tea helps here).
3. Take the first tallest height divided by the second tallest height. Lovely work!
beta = 0.97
